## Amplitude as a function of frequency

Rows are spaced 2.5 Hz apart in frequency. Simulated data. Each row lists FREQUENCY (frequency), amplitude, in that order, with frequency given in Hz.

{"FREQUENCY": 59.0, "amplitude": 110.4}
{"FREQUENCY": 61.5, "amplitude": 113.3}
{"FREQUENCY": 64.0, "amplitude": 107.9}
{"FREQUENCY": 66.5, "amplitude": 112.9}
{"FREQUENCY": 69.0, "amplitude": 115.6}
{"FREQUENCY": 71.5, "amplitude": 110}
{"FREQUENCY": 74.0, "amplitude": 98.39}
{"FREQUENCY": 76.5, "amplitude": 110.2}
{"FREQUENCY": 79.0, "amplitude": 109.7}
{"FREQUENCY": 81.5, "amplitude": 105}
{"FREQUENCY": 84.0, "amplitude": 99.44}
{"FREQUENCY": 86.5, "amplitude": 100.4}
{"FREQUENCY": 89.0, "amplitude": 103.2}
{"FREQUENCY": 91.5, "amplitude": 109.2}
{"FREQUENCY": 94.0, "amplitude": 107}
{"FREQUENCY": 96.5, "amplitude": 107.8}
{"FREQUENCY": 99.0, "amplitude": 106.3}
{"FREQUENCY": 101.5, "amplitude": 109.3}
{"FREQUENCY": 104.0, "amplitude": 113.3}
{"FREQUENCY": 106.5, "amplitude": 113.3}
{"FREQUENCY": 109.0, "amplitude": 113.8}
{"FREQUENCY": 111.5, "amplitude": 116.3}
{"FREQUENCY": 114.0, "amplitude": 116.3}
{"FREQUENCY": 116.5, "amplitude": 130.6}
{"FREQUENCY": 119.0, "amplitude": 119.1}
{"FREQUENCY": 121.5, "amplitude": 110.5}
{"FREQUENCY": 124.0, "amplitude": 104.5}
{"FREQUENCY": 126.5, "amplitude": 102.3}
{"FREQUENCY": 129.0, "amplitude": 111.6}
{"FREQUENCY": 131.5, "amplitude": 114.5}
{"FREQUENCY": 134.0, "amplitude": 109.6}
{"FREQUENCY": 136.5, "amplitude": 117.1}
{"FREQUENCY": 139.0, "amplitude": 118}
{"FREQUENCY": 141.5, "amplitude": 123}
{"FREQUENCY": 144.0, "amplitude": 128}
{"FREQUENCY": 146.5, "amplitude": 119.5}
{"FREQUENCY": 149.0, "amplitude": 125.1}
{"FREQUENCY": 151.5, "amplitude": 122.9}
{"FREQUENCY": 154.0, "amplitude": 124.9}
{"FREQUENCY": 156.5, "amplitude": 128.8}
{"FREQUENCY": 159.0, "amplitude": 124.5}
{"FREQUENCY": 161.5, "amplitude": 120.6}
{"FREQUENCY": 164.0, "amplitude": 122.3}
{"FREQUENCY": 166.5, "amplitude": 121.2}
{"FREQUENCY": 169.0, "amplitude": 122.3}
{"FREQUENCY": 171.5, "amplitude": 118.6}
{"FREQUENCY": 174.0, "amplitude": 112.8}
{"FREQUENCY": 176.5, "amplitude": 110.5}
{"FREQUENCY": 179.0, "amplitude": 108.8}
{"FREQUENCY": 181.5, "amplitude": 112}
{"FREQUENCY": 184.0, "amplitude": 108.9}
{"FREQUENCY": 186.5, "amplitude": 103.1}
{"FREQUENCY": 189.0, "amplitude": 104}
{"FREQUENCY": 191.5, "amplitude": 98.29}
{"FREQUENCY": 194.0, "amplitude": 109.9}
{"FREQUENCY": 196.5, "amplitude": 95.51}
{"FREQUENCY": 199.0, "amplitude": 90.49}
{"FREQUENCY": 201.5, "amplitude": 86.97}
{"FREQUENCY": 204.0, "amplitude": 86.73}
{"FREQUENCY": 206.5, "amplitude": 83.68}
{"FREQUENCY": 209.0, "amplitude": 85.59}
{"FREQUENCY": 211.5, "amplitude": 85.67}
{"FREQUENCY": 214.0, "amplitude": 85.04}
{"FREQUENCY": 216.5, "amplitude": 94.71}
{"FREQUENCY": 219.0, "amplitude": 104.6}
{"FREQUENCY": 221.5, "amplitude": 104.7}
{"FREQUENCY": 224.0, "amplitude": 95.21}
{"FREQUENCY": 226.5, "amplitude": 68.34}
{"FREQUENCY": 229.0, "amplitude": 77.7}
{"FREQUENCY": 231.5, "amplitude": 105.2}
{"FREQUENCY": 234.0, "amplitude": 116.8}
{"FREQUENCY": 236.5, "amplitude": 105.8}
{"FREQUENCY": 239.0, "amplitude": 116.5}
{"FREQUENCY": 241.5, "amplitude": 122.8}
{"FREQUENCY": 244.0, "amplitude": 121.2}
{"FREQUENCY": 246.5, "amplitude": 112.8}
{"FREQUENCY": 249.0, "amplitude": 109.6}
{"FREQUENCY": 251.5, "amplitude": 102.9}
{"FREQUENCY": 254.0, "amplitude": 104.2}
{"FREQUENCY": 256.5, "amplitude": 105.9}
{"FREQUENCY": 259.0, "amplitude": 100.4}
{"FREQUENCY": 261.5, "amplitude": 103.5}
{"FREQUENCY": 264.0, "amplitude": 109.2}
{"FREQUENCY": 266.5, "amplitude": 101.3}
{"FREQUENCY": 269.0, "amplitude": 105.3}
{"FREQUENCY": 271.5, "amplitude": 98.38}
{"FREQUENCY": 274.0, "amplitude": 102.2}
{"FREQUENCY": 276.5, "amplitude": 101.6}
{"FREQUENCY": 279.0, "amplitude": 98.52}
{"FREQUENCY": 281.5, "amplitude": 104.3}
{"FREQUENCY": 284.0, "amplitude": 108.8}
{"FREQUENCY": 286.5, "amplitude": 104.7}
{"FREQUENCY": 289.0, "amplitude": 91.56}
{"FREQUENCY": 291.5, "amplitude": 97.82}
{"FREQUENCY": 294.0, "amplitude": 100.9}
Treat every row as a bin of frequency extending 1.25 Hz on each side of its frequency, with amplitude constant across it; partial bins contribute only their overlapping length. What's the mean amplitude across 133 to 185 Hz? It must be 119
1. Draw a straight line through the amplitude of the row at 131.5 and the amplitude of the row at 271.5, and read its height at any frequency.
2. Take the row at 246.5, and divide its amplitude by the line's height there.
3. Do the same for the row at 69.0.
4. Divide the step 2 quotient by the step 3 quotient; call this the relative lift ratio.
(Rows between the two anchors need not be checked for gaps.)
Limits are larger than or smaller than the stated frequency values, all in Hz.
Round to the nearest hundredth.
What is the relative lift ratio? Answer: 1.17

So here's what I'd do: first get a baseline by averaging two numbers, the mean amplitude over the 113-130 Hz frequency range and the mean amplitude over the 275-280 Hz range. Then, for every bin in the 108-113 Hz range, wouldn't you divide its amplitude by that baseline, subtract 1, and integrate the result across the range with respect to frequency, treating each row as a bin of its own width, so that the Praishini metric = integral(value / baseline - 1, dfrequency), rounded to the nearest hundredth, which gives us 0.39 Hz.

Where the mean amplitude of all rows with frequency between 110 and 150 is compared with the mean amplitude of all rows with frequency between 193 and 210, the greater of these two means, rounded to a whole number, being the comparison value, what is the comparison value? 117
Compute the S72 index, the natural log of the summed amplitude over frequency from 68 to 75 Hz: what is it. 5.78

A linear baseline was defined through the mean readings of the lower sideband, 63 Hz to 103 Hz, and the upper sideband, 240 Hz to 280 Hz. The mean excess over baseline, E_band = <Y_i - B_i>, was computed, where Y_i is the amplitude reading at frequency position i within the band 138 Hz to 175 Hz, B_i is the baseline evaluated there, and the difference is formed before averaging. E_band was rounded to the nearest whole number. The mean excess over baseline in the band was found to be 15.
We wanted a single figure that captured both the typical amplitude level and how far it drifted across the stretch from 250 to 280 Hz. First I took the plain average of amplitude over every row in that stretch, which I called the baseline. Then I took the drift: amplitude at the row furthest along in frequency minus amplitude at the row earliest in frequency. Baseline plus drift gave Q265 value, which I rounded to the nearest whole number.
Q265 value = 98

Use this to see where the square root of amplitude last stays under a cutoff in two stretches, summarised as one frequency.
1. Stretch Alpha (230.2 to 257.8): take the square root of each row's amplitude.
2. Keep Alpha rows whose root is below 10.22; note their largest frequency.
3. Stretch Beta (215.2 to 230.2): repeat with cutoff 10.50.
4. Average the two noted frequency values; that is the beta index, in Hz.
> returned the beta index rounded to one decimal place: 241.5 Hz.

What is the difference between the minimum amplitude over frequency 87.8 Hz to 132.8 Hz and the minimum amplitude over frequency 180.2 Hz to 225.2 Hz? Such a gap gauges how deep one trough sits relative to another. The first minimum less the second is 19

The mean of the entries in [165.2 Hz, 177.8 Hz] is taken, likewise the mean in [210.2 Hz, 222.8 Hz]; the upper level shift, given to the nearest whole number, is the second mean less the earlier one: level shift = -22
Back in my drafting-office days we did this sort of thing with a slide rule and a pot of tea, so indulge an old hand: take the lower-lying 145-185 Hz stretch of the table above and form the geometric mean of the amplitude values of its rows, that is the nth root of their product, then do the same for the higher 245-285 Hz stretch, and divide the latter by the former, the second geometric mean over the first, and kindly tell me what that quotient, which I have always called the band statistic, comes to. 0.88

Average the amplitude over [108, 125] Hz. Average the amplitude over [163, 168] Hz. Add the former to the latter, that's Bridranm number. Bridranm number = 238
